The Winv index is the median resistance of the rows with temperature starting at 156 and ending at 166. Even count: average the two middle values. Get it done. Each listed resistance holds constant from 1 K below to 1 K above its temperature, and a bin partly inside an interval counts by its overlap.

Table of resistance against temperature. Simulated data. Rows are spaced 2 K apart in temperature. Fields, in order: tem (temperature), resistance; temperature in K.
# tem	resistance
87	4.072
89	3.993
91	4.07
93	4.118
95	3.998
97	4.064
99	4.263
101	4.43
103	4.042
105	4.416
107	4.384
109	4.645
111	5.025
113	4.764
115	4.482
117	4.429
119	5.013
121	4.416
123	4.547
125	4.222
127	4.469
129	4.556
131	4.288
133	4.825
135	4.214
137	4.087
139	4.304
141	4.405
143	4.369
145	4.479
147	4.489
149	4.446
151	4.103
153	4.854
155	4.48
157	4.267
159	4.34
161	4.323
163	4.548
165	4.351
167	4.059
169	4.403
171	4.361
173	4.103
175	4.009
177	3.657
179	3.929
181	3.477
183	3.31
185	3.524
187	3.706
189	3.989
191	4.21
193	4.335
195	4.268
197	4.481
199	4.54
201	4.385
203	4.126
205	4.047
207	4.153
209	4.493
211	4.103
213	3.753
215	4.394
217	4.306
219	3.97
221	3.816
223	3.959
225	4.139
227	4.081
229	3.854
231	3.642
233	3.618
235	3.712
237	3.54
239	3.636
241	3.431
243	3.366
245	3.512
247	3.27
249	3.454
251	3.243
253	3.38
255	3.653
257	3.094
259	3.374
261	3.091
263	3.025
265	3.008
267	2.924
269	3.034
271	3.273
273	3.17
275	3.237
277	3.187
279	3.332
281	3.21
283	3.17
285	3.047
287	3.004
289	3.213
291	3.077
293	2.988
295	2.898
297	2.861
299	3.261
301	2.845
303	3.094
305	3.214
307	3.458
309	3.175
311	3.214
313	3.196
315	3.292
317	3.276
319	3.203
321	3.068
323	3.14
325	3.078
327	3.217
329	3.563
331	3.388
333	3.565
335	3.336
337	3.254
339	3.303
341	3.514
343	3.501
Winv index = 4.3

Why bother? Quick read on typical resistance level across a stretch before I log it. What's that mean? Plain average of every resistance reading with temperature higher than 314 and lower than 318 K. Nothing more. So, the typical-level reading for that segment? 3.28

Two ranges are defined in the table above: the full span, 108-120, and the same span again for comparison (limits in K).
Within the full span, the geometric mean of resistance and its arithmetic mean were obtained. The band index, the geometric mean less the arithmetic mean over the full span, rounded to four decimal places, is -0.0058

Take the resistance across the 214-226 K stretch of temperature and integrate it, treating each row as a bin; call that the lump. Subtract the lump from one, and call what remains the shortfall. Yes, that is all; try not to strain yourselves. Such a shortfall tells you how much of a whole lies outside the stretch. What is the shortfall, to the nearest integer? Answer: -48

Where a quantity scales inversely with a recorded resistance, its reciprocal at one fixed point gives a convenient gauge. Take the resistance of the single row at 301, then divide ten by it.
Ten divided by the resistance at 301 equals 3.5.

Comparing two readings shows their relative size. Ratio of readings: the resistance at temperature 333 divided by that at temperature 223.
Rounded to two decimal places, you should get 0.90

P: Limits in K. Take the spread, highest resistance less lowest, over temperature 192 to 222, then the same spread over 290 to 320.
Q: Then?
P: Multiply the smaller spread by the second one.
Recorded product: 0.38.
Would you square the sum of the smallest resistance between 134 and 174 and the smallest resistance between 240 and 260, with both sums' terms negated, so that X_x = 51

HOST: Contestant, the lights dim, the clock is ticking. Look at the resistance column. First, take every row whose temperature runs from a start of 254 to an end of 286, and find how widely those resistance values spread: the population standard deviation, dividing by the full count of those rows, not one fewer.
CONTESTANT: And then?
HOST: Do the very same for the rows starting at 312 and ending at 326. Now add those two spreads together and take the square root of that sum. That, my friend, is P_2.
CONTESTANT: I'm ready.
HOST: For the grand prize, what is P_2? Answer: 0.50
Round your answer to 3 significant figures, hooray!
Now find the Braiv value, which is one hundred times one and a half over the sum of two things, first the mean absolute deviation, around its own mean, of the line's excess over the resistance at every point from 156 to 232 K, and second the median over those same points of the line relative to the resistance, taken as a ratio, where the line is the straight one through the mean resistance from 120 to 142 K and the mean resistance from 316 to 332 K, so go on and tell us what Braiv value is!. 123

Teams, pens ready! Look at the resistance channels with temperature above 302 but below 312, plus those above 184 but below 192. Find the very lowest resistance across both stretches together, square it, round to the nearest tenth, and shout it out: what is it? 9.6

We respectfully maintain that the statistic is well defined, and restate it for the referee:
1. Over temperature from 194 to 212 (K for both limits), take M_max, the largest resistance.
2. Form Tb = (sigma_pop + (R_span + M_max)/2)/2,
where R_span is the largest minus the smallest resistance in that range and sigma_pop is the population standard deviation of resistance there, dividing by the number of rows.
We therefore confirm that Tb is 1.3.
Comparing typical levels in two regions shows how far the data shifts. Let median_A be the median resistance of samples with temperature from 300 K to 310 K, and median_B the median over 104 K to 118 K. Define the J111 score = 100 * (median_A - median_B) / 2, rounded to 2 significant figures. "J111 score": -65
